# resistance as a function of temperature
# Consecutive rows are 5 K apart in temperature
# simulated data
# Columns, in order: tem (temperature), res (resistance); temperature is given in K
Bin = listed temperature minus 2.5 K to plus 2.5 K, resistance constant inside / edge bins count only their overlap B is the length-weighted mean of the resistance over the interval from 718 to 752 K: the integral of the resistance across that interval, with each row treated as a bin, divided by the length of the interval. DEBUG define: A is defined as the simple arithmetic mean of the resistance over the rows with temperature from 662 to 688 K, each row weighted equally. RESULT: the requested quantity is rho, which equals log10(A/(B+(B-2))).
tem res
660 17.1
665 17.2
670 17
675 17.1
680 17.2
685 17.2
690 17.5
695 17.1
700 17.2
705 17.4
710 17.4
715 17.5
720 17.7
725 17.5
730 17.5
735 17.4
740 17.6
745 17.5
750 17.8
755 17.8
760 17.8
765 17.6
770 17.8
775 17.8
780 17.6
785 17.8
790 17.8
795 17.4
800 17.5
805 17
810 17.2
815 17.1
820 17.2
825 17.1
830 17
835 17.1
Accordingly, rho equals -0.286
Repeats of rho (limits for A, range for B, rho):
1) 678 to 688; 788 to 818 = -0.278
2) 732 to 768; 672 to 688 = -0.263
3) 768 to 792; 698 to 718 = -0.266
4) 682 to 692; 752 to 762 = -0.287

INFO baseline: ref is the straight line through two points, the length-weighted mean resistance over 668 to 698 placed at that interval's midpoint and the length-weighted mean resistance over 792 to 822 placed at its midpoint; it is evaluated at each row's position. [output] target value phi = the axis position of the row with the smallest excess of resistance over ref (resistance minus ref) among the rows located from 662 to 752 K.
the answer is 670 K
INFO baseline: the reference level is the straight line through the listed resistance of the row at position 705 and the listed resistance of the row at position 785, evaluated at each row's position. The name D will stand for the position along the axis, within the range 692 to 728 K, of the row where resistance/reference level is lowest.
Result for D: 695 K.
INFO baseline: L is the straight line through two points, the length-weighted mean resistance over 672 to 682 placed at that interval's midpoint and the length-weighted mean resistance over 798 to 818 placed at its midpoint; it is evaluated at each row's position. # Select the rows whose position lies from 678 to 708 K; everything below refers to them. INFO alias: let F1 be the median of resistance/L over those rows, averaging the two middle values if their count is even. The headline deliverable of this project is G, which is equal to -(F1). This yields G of -1.00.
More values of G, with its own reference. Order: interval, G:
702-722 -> -1.02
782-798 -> -1.04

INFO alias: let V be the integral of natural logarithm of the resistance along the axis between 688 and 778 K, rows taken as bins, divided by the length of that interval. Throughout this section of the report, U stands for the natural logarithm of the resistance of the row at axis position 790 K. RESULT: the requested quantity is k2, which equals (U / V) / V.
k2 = 0.351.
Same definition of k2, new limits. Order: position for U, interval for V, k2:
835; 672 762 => 0.347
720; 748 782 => 0.347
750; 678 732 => 0.353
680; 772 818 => 0.348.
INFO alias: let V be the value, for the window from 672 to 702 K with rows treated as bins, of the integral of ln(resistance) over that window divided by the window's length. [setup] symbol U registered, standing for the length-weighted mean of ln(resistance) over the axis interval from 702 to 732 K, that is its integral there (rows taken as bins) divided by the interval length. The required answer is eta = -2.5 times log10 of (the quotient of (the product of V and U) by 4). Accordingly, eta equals -0.772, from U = 2.86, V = 2.85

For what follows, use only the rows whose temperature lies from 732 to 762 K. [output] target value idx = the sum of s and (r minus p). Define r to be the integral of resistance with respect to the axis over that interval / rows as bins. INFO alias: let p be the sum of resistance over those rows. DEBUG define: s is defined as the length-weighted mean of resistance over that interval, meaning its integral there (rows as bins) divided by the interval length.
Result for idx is 441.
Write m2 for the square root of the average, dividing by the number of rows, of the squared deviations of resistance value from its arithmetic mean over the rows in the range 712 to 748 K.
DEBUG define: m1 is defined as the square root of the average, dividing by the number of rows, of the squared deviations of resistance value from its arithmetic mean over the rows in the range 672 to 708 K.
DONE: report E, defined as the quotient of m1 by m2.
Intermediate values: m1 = 0.140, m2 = 0.09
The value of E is 1.6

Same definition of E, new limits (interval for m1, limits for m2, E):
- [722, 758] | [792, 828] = 0.9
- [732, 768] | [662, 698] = 1.0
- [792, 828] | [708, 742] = 1.7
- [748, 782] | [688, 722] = 0.5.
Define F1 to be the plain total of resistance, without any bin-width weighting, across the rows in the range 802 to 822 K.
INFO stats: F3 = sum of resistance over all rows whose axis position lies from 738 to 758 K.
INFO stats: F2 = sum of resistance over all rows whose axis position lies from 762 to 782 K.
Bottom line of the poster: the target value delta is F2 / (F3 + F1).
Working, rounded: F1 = 68.5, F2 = 70.8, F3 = 70.7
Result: 0.509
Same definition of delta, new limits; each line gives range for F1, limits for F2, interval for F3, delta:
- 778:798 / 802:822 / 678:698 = 0.491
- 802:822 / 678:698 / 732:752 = 0.497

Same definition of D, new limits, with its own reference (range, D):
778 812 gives 805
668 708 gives 695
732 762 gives 735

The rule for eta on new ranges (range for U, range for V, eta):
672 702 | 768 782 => -0.777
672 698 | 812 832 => -0.763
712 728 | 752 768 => -0.785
